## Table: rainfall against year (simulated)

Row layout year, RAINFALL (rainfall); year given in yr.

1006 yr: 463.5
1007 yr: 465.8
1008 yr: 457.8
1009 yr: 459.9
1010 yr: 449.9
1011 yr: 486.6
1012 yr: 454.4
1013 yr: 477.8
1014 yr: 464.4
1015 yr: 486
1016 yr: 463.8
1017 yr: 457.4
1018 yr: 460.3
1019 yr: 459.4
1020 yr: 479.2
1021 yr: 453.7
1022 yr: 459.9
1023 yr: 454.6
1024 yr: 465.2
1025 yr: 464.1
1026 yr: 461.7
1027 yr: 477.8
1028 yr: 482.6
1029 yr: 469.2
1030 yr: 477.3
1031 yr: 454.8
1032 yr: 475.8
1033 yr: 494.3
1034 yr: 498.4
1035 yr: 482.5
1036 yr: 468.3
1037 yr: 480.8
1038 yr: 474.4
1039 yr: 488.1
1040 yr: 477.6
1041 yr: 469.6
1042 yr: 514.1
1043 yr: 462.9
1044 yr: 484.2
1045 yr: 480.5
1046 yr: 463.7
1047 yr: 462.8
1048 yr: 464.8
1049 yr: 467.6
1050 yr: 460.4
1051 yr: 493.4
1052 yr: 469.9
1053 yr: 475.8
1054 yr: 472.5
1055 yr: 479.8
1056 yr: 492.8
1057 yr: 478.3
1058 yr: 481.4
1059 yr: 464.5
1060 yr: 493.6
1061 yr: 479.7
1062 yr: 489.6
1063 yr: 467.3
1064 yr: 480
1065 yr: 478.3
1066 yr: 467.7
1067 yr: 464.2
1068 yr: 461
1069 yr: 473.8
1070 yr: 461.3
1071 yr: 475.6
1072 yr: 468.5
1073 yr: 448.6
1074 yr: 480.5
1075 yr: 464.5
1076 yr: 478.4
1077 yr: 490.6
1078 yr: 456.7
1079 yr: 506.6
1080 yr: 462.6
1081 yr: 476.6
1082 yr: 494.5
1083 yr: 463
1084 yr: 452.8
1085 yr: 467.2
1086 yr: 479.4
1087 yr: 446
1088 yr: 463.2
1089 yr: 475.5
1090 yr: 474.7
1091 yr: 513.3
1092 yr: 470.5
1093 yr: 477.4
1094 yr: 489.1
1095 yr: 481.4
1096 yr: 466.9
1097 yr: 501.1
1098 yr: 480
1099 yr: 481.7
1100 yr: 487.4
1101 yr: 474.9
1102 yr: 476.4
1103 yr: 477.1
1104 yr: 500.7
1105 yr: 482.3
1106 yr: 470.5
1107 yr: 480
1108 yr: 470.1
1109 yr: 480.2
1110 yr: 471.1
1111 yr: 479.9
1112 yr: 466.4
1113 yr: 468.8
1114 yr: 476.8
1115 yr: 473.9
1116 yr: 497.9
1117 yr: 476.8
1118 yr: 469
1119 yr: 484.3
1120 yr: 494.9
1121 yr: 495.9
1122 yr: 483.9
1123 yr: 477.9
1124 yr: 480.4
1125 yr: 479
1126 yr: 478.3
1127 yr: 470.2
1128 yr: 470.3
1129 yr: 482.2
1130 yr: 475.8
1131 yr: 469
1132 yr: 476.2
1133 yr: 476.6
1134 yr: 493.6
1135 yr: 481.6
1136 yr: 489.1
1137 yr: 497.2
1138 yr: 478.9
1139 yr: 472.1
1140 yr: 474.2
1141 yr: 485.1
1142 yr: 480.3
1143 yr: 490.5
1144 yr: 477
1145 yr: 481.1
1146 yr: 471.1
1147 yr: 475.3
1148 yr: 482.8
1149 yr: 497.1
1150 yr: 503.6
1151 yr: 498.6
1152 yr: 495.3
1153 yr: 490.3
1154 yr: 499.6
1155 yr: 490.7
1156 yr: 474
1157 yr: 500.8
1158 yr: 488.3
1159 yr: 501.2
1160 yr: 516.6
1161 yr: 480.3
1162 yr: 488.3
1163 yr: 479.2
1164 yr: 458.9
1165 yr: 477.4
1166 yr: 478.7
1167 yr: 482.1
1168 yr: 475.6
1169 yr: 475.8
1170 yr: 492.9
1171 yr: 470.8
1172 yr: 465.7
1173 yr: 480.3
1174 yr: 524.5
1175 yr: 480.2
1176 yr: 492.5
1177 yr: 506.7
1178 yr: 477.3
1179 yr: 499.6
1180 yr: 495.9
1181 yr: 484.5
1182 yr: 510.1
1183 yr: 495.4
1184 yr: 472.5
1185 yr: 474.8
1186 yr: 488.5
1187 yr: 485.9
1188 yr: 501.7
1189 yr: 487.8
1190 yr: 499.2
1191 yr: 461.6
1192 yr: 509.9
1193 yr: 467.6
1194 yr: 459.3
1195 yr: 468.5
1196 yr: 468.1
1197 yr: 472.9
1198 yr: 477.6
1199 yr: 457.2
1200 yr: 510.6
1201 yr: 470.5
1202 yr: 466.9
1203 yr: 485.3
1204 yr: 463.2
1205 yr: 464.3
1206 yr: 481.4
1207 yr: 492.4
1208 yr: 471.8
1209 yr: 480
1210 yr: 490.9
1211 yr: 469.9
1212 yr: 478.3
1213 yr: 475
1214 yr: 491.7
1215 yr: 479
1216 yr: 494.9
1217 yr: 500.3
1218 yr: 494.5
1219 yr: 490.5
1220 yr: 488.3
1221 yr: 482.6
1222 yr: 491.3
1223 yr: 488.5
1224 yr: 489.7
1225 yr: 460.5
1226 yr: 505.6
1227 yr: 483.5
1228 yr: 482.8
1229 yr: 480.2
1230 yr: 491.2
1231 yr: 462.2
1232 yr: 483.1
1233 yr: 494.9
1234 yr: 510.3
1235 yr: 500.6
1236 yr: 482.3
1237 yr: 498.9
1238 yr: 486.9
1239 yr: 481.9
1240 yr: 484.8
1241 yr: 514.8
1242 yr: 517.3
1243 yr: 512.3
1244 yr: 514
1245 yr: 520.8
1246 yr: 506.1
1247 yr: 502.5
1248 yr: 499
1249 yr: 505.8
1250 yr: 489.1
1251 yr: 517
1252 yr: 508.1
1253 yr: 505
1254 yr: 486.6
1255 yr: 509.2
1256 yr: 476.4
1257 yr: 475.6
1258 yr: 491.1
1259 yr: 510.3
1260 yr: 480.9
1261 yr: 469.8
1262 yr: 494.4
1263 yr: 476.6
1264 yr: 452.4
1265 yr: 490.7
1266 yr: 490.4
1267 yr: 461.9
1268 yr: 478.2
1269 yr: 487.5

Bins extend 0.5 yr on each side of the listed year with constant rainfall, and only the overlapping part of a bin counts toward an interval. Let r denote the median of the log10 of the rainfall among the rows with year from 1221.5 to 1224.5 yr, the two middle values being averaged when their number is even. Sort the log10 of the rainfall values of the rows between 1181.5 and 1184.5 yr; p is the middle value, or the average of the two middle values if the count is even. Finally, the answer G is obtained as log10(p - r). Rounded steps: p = 2.69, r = 2.69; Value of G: -2.30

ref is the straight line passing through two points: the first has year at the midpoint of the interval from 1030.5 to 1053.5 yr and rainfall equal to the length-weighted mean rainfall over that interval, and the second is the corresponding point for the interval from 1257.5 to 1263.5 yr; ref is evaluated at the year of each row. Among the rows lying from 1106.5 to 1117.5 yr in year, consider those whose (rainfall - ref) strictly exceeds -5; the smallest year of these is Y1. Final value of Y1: 1107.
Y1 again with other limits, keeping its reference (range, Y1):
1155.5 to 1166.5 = 1157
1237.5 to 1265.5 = 1238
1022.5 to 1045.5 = 1027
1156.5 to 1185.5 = 1157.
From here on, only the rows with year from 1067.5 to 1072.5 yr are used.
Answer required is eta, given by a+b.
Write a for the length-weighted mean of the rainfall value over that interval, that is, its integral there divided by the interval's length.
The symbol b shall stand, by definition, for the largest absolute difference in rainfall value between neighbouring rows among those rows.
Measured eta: 482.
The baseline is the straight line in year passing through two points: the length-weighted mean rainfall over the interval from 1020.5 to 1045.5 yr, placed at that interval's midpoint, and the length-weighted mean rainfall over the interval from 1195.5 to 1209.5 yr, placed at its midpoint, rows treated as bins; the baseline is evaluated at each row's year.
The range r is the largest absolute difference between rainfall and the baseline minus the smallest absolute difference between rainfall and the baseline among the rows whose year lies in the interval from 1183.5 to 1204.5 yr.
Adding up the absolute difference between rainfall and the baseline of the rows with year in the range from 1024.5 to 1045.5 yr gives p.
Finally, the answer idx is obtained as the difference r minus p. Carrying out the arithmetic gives -181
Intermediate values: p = 214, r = 34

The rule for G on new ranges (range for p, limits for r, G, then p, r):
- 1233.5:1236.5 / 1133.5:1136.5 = -2.00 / 2.70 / 2.69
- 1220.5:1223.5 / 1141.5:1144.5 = -2.13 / 2.69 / 2.68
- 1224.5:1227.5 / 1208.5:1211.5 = -2.50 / 2.68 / 2.68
